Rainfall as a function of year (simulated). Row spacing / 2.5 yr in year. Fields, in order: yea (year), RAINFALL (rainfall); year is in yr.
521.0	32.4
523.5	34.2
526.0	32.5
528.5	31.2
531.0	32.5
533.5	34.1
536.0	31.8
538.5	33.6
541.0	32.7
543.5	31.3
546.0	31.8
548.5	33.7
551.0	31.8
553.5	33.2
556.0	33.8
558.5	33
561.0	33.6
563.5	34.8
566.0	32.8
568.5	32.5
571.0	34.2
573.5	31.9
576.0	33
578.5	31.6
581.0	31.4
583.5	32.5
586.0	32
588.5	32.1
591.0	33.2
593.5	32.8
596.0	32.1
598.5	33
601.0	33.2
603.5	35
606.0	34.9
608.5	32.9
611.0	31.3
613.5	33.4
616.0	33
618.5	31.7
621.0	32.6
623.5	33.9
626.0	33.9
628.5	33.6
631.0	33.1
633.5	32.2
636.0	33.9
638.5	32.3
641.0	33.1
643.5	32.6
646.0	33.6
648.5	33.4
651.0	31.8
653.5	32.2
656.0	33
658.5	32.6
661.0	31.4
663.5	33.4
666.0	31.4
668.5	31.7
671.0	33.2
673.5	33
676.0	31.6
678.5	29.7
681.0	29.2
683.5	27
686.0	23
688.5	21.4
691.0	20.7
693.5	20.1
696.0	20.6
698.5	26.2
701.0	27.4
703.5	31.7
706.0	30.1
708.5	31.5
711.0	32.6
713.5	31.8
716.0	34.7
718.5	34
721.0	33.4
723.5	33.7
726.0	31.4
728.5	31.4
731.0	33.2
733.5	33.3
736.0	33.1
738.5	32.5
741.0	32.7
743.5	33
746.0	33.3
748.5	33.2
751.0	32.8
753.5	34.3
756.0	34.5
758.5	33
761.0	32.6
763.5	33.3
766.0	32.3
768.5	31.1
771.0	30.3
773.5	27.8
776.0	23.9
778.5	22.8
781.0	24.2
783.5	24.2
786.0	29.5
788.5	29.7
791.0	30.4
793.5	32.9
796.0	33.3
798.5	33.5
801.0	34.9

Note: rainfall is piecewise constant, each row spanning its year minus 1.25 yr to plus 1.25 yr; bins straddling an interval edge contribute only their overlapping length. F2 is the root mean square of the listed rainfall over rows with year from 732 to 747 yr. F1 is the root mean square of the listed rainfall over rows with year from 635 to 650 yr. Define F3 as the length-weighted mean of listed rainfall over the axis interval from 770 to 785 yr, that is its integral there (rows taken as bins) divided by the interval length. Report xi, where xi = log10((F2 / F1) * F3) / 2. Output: 0.702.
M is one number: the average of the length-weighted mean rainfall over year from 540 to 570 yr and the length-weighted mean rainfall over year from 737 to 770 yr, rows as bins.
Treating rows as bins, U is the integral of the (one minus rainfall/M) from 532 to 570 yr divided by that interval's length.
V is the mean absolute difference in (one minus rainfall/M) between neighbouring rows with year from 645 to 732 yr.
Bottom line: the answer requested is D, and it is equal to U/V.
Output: 0.0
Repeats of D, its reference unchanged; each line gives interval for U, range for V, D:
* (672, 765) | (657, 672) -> 1.7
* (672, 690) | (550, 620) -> 5.0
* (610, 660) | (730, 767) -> 0.1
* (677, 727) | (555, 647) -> 4.5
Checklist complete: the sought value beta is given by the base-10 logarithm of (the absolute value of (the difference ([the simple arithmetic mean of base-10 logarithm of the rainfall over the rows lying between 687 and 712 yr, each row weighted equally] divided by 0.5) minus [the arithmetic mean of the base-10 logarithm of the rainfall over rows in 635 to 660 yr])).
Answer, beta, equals 0.116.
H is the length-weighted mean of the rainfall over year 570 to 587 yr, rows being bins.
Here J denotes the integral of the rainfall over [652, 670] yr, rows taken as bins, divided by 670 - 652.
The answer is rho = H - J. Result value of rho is 0.1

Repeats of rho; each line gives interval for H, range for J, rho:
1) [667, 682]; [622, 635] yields -1.9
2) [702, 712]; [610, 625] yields -1.3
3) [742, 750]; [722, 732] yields 0.7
